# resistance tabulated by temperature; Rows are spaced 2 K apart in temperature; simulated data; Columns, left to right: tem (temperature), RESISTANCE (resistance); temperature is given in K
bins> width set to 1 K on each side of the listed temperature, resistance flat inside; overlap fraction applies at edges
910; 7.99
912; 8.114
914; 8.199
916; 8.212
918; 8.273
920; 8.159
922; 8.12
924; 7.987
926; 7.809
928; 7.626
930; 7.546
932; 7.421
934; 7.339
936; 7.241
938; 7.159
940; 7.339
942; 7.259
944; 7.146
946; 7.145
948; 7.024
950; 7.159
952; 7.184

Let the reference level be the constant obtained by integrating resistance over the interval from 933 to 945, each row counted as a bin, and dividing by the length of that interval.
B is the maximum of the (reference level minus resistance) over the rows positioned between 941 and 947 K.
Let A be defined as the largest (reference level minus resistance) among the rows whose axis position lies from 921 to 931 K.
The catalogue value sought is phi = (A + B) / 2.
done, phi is -0.1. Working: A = -0.30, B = 0.1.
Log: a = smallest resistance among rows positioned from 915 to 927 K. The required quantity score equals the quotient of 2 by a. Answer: 0.256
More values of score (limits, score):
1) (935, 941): 0.279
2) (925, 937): 0.276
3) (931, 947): 0.280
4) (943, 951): 0.285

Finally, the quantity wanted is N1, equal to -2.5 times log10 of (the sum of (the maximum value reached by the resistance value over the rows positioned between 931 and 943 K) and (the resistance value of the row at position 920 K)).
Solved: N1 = -2.98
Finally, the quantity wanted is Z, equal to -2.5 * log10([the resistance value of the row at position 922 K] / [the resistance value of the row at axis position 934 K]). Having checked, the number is -0.11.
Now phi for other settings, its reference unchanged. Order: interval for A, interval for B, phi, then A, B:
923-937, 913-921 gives -0.5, 0.01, -0.9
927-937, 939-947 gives 0.1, 0.01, 0.1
